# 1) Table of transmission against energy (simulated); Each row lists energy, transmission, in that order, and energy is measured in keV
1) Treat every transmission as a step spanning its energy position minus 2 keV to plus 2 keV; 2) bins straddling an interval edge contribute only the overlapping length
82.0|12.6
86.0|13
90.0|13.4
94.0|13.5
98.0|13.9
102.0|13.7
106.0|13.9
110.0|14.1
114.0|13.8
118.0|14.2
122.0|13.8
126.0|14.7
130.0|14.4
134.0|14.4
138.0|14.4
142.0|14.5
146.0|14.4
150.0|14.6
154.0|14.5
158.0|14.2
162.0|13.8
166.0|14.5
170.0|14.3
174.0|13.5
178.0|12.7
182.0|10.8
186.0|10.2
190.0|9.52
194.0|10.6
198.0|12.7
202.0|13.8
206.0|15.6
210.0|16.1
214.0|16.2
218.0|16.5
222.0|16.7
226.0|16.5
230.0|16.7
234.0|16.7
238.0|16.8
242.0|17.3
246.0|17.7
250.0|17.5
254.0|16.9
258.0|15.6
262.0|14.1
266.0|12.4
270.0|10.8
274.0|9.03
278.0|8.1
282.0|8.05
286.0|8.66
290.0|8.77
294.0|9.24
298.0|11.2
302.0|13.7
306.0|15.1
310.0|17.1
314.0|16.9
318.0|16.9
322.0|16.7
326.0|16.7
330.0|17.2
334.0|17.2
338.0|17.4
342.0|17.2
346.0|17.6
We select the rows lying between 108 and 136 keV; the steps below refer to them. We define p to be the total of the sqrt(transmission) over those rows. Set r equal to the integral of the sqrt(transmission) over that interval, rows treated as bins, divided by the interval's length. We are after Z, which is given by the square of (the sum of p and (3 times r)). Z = 1420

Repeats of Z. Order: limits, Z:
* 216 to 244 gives 1674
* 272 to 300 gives 898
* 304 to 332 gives 1665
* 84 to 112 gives 1364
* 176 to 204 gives 1143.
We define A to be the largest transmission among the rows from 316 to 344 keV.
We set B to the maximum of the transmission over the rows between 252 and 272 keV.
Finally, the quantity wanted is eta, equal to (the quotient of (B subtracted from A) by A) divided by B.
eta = 0.002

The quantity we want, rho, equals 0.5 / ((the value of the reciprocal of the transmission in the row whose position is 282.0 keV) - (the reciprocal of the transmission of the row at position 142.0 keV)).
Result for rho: 9.0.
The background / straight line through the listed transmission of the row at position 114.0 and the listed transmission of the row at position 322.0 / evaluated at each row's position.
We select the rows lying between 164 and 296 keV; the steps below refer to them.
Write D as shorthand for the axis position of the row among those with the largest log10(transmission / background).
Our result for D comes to 246.0 keV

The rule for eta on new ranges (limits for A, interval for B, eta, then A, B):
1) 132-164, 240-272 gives -0.012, 14.6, 17.7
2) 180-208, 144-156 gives 0.004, 15.6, 14.6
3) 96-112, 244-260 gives -0.014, 14.1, 17.7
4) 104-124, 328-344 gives -0.013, 14.2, 17.4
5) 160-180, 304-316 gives -0.010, 14.5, 17.1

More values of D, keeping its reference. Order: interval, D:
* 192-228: 222.0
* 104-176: 126.0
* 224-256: 246.0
